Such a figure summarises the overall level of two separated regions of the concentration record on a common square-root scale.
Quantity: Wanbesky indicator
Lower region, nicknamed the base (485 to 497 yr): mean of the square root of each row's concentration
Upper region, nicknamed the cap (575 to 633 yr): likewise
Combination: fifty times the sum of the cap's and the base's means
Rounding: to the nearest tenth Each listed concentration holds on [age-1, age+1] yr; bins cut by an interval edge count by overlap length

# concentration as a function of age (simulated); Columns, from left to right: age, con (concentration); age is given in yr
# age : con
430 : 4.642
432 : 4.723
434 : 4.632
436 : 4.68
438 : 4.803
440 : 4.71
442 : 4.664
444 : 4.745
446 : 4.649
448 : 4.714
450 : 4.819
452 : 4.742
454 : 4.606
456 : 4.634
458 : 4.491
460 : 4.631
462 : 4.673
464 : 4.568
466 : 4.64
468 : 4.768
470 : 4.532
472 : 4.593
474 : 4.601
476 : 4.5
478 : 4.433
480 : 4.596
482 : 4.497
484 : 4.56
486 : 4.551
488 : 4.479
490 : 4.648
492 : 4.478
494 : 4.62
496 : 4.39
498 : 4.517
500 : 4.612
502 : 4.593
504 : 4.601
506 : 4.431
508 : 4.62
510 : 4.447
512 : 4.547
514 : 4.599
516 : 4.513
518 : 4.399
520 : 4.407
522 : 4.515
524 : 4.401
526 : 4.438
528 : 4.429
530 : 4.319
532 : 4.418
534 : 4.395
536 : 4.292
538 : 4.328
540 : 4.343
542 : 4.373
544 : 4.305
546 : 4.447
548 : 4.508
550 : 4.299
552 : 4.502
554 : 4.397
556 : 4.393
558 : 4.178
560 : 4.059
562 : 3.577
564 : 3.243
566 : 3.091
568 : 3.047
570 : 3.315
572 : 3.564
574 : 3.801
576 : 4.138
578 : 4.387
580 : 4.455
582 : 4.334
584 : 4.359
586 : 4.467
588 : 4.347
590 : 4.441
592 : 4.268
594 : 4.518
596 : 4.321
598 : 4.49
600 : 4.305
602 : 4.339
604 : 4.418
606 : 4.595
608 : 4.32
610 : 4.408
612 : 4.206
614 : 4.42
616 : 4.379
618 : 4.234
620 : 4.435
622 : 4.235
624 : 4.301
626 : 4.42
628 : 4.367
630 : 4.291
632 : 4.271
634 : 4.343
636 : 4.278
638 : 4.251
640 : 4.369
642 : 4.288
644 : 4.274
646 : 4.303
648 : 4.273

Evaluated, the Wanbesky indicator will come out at 210.8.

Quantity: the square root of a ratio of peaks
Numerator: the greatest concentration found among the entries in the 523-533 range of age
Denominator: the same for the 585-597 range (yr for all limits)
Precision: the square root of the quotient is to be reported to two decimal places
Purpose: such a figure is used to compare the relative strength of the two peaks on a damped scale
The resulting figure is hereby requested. 0.99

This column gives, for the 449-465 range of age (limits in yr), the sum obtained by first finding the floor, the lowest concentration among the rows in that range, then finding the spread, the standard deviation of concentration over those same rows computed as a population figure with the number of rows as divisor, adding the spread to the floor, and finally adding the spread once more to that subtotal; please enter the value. 4.68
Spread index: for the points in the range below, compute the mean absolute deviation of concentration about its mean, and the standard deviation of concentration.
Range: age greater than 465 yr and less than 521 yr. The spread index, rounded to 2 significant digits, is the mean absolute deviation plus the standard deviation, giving 0.16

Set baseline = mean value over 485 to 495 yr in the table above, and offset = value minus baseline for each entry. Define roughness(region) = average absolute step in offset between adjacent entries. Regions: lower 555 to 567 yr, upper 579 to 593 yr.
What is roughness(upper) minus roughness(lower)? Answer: -0.15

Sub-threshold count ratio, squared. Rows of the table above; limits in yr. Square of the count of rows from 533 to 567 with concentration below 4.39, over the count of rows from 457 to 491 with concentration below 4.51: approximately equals 4.8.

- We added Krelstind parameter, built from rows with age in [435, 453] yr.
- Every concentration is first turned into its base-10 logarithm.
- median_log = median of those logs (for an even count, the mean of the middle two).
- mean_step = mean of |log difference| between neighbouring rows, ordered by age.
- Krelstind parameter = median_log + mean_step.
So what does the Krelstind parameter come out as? 0.681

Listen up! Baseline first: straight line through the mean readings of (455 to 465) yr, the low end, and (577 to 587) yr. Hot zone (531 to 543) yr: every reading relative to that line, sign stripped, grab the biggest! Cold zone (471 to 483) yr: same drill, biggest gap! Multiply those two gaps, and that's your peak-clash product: 0.025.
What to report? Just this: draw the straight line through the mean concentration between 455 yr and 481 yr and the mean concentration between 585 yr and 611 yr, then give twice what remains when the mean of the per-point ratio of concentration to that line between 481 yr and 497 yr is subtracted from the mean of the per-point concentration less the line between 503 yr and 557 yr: -2.1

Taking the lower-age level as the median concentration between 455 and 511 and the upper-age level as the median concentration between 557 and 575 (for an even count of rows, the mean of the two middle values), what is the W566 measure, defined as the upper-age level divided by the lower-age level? 0.78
